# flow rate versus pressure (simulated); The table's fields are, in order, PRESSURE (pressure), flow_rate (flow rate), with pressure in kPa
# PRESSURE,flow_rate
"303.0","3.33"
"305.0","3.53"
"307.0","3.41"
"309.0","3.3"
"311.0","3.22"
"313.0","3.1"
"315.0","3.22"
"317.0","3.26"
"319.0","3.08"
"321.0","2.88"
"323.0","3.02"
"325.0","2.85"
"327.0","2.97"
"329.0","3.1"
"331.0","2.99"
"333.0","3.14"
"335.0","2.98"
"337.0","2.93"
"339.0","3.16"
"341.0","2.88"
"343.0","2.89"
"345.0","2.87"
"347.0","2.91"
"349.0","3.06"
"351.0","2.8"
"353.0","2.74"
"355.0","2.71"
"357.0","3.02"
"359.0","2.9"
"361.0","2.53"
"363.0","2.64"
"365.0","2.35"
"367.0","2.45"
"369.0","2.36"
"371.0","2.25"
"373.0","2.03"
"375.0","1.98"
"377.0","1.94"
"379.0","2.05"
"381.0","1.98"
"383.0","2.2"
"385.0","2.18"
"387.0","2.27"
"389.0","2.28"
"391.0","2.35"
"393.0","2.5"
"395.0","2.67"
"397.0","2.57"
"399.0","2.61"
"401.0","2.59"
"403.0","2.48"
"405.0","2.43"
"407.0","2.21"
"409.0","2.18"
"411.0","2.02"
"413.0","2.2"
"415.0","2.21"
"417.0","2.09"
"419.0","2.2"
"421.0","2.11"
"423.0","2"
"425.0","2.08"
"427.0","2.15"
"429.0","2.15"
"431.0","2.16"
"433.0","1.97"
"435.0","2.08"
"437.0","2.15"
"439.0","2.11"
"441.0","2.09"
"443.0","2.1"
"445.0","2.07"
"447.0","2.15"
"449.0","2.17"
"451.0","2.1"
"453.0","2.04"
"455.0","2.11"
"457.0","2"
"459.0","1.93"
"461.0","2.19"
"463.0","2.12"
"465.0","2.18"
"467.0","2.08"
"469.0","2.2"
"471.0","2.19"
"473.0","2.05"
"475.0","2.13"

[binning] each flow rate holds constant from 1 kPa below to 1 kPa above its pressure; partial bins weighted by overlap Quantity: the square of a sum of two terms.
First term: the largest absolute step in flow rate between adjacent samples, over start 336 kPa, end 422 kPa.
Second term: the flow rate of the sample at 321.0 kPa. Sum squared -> 11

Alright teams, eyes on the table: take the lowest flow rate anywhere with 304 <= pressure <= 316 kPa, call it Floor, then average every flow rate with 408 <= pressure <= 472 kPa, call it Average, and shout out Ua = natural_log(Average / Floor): -0.38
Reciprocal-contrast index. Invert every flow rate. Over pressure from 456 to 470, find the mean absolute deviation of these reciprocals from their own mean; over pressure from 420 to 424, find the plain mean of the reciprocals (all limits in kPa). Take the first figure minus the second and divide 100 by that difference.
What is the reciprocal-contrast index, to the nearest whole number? -214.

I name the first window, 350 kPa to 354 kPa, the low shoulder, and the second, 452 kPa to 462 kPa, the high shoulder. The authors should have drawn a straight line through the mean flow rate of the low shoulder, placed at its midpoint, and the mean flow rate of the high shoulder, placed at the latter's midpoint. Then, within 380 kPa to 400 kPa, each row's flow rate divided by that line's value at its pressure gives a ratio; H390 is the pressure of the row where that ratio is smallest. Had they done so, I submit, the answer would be 381.0 kPa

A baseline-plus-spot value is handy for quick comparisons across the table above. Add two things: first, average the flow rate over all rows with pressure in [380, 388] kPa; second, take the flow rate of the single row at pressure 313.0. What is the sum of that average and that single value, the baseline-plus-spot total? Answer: 5.3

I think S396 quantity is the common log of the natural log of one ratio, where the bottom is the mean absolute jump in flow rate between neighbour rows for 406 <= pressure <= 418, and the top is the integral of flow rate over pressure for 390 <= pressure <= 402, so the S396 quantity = 0.758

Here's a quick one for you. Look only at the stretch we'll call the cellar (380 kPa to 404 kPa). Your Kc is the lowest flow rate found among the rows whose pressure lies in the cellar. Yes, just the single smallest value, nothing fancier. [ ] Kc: 1.98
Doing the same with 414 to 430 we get 2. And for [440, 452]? 2.07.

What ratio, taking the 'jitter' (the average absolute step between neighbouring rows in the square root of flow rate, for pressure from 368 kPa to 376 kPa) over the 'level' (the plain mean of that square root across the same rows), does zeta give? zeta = 0.029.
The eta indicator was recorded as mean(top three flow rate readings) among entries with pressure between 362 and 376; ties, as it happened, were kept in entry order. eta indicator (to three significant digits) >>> 2.48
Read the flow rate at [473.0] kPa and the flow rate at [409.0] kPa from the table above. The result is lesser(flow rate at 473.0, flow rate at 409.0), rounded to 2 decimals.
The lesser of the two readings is 2.05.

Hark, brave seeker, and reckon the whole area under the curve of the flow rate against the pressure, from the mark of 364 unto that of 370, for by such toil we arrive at 14.3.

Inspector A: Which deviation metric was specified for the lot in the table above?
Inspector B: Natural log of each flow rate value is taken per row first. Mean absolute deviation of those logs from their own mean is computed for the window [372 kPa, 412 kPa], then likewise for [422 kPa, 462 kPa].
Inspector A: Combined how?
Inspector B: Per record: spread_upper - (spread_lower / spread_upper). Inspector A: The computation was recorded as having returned -3.3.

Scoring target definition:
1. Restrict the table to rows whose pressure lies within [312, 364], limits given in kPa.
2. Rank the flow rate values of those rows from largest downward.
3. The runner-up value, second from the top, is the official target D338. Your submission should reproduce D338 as 3.22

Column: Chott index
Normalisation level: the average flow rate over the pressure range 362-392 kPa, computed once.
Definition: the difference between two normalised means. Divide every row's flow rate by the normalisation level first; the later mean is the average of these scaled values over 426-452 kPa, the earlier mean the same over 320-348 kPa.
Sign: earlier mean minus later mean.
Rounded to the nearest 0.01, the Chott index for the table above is 0.39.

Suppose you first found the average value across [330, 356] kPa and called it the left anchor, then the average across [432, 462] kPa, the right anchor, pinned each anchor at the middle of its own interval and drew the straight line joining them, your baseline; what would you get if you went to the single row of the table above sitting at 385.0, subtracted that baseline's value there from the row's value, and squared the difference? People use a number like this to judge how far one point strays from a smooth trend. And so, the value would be 0.17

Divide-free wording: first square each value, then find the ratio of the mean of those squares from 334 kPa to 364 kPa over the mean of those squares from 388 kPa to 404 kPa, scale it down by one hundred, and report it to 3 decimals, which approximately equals 0.013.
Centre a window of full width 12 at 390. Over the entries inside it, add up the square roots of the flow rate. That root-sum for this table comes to 9.2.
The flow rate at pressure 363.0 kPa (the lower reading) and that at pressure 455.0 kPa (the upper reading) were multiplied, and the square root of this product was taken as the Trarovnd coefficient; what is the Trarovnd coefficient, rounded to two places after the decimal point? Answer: 2.36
